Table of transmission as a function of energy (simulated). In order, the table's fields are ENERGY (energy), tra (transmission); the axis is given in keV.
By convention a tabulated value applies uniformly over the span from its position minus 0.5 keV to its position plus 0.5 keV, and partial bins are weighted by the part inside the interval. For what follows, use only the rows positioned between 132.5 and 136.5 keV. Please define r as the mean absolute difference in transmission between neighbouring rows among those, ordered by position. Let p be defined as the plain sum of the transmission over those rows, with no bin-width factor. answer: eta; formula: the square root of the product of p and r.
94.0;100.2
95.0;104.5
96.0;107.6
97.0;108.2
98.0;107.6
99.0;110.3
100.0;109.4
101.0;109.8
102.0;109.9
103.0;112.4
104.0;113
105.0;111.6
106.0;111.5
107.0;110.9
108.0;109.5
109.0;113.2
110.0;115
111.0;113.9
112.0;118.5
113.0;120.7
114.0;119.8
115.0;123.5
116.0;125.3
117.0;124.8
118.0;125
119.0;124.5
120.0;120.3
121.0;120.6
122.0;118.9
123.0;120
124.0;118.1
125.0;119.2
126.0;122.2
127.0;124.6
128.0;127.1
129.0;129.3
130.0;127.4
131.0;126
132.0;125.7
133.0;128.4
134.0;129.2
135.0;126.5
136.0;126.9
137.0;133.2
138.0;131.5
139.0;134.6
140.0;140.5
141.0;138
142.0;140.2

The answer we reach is 26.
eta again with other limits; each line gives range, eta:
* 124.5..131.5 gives 44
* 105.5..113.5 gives 45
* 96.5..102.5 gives 25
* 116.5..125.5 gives 39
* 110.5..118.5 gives 44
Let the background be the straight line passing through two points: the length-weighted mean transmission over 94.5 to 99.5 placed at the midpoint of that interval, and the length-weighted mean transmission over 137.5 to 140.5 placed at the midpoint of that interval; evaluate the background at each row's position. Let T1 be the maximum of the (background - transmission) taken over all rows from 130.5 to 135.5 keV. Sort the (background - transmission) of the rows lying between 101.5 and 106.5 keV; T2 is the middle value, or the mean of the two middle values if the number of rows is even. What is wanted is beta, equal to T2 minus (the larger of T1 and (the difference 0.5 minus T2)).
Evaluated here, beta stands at -5.3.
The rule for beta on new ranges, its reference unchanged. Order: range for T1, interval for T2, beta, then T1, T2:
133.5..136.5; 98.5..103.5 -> -6.4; 7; 0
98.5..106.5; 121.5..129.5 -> 2.7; 2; 5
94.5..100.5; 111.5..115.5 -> -3.8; 2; -2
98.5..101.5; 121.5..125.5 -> 5.7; 0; 6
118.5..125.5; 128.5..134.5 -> -4.4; 7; 3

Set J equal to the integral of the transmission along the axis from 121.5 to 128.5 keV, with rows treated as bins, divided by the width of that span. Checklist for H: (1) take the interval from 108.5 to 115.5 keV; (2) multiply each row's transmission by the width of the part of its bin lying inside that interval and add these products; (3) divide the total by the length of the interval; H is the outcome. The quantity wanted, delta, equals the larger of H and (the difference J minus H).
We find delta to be 118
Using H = 117.8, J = 121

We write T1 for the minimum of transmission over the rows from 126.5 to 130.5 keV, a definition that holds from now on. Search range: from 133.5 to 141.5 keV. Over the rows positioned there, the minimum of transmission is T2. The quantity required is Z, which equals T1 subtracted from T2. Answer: 2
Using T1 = 124.6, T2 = 126.5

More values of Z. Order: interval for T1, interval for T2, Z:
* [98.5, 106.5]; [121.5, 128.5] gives 9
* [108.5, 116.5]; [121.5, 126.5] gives 5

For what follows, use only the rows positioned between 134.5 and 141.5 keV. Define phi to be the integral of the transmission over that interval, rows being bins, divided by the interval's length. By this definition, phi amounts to 133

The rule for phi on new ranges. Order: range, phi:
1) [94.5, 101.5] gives 108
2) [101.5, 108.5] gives 111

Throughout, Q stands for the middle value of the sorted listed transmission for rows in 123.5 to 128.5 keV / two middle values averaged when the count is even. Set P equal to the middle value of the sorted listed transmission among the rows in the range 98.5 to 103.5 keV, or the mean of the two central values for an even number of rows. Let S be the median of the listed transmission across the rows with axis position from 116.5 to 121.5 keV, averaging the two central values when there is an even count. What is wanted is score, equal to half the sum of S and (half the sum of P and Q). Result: 120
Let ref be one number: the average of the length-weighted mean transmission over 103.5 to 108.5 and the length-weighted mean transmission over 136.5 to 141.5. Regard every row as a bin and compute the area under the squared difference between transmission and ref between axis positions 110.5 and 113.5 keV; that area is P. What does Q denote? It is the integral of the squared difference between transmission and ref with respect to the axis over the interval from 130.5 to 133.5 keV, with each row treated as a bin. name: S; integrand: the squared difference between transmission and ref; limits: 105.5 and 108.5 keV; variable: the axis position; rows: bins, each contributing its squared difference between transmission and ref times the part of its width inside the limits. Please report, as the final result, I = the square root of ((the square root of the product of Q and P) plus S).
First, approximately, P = 123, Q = 36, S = 493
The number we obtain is 23.7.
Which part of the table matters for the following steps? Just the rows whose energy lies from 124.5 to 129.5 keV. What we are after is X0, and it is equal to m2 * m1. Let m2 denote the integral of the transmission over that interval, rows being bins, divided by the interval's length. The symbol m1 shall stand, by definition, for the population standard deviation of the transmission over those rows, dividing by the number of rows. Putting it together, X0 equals 443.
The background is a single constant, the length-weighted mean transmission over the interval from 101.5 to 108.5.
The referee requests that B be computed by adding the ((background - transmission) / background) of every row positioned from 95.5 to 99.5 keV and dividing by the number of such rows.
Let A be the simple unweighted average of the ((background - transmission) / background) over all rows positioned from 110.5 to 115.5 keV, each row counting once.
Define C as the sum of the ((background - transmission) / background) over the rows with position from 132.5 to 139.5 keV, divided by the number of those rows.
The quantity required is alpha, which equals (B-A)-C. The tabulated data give 0.27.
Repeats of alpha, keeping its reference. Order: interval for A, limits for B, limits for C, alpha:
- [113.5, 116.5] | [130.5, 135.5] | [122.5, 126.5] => 0.04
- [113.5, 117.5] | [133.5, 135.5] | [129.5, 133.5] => 0.10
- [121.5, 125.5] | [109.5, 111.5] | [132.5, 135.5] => 0.19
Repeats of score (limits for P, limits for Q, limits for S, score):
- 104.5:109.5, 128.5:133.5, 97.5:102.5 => 115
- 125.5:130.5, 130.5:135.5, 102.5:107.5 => 119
